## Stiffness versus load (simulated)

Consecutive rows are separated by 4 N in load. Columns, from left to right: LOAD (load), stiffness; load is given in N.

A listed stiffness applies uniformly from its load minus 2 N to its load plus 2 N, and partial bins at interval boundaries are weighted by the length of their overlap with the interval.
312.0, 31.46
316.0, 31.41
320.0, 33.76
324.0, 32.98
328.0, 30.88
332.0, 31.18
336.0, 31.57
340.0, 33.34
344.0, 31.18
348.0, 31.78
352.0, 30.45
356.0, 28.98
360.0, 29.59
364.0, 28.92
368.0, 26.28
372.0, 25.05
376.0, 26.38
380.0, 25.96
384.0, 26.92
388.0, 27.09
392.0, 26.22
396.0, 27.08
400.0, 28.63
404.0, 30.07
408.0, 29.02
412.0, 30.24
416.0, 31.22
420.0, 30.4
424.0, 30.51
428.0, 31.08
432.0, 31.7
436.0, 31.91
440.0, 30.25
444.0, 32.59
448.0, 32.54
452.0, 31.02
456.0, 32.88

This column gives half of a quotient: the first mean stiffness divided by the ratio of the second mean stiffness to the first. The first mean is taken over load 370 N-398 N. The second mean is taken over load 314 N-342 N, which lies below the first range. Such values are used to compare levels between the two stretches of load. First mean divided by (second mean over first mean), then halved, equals 11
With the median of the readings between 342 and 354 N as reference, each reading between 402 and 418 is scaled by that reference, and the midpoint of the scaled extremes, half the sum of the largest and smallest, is 0.97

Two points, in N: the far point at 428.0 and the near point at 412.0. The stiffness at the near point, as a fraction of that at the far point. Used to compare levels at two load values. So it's 0.97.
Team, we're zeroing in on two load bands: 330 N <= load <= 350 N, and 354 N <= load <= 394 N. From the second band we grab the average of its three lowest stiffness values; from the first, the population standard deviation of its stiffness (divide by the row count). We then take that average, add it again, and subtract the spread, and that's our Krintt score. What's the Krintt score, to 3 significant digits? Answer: 50.7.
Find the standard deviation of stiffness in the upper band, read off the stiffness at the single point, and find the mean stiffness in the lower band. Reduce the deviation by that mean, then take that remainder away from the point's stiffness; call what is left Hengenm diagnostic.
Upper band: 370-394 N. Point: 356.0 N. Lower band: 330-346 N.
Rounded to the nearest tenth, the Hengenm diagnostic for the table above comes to 60.1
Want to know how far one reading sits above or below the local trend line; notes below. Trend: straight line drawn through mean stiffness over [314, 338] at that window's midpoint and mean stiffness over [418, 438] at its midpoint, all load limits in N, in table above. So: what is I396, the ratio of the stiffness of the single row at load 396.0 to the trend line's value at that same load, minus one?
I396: -0.14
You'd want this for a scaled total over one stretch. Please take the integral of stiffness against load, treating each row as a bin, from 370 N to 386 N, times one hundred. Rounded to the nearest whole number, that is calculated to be 41724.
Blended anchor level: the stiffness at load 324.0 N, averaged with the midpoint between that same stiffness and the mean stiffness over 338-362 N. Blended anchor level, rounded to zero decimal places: 32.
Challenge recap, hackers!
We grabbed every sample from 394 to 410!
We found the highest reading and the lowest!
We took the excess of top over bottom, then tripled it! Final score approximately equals 9.0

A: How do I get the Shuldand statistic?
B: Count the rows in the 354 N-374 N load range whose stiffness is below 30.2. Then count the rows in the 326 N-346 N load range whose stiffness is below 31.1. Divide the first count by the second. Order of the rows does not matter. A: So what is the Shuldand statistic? 5.0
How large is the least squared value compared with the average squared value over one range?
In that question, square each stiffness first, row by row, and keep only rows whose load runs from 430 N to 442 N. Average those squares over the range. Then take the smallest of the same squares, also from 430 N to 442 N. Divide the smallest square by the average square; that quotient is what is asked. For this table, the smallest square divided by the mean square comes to 0.934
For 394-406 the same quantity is 0.895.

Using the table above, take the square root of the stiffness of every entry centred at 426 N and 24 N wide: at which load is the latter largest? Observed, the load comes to 436.0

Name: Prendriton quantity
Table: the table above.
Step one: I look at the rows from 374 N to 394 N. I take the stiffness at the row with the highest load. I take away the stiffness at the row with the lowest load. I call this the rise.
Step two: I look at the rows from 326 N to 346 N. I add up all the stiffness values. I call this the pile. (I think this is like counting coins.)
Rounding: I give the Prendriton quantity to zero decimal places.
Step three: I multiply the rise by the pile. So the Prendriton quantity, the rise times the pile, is -25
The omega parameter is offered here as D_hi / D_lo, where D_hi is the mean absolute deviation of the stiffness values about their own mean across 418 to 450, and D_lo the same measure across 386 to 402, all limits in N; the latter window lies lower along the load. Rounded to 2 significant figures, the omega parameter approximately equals 1.2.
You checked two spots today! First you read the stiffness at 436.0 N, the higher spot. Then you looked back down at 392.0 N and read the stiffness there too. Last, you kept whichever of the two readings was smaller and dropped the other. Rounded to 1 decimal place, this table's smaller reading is 26.2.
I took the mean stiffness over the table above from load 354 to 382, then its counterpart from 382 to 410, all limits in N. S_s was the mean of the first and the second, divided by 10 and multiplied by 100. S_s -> 276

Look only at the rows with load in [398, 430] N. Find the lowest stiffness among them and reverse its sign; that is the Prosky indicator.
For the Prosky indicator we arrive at -28.6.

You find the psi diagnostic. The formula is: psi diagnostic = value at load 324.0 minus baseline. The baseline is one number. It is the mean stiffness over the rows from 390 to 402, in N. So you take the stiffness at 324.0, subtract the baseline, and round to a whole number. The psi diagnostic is 6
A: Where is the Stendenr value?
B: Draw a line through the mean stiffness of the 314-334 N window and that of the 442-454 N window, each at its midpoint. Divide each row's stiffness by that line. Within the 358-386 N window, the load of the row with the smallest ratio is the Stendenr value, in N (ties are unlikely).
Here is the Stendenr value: 372.0 N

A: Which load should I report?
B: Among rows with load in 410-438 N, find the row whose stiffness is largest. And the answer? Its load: 436.0 N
